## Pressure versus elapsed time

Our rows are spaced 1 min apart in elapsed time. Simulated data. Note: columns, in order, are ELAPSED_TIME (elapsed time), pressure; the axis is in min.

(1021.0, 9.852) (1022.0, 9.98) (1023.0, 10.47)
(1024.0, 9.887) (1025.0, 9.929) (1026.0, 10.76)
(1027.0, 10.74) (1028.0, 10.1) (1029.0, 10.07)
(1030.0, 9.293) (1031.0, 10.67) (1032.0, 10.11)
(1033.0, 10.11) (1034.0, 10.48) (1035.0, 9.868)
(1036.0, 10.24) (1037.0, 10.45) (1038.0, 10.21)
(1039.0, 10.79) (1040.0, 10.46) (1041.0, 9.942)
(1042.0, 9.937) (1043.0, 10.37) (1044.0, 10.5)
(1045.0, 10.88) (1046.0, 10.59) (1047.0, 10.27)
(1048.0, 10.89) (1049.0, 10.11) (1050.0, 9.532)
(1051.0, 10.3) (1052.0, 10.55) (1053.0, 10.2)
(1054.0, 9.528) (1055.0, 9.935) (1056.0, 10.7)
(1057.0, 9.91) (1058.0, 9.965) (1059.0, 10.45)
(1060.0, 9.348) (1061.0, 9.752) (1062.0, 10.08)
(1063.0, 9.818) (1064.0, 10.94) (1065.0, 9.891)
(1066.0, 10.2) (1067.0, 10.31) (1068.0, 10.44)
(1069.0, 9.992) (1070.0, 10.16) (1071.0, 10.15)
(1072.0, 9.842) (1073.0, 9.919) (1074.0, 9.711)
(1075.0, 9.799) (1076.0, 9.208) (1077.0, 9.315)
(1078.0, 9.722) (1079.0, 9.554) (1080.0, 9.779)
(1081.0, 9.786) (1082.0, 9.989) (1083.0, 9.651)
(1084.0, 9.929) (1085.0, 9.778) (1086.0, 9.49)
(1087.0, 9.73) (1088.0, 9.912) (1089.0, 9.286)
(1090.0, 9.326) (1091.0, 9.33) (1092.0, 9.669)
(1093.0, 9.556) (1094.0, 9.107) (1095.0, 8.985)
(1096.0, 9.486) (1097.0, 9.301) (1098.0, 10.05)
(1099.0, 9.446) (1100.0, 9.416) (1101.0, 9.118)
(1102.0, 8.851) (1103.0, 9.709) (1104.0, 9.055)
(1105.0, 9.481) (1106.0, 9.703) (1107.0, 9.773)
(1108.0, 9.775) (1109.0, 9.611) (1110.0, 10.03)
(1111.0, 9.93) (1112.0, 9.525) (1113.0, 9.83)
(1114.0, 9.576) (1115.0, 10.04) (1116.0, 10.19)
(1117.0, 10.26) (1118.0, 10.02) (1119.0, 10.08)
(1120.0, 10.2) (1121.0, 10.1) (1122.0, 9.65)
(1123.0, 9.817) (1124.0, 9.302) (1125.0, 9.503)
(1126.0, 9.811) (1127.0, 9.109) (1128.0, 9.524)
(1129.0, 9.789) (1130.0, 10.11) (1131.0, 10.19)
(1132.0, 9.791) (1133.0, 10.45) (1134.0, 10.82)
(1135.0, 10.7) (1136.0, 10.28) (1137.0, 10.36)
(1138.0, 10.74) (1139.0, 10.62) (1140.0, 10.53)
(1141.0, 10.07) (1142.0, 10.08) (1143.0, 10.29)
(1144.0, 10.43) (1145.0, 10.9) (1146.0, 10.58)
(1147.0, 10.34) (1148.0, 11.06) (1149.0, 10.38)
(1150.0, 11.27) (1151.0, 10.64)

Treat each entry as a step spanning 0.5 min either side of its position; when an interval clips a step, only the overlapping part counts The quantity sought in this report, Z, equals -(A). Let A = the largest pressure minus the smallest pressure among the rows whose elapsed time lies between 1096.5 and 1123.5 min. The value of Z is -1.41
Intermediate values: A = 1.41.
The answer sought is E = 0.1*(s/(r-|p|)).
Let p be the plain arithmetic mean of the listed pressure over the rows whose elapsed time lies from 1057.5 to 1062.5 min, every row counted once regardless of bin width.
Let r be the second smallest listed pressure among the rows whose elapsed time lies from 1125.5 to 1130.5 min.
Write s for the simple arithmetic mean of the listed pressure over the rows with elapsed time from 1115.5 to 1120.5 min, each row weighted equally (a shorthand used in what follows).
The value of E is -2.6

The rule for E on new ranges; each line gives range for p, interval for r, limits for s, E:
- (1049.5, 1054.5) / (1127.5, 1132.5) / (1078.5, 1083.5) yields -4.2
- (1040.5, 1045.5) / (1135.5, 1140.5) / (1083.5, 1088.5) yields 28.6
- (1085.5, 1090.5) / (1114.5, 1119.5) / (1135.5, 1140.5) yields 2.1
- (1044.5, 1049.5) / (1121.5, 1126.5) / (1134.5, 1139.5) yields -1.0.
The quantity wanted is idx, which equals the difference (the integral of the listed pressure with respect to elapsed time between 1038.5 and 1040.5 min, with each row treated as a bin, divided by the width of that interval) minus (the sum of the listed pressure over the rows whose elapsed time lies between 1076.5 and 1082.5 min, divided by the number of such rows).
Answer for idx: 0.93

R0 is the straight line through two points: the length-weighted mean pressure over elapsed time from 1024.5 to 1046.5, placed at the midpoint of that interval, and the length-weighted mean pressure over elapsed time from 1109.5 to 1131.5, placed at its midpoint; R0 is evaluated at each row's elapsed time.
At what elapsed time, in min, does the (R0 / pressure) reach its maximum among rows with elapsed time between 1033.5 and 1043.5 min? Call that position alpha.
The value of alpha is 1035.0 min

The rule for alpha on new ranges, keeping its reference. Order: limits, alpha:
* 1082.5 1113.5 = 1102.0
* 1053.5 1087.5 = 1076.0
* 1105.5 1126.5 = 1124.0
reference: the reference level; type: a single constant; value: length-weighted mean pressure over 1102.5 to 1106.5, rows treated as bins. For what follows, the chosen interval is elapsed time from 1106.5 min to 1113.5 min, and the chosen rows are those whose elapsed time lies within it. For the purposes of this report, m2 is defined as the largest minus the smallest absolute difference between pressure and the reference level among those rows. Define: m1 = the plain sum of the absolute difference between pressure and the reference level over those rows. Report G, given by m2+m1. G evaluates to 2.6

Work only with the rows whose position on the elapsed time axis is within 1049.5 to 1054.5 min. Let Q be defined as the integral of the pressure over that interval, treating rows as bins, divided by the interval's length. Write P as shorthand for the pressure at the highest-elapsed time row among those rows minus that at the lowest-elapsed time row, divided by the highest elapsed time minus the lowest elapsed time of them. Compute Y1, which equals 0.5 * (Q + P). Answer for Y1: 5.01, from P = -0.001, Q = 10.0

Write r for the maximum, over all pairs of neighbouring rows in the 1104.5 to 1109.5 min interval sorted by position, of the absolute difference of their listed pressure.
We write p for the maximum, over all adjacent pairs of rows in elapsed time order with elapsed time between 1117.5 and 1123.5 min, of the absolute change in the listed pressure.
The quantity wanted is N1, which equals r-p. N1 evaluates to -0.23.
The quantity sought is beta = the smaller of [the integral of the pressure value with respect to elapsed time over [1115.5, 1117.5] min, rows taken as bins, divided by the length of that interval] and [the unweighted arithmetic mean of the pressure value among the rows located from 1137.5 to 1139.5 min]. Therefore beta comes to 10.2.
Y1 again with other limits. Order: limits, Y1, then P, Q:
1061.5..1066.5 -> 5.11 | 0.030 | 10.2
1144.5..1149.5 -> 5.26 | -0.130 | 10.7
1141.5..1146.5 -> 5.29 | 0.125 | 10.5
